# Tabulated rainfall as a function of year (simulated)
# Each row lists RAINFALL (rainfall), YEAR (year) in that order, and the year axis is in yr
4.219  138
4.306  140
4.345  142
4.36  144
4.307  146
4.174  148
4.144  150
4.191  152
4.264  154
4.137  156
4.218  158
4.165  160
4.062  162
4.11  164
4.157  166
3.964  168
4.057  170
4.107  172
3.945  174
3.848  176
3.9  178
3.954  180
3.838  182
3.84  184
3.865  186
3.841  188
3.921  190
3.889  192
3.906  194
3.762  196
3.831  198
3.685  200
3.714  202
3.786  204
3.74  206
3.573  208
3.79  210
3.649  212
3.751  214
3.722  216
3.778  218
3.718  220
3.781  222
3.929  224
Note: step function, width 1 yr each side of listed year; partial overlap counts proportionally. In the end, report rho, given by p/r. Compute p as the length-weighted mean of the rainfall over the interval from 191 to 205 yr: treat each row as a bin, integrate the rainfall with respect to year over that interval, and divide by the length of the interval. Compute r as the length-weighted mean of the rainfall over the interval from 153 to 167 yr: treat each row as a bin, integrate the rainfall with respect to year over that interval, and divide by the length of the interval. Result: 0.91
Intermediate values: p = 3.80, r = 4.2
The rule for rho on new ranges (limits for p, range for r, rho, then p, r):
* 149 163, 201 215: 1.12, 4.17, 3.7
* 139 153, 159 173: 1.04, 4.26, 4.1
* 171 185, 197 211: 1.05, 3.92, 3.7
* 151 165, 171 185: 1.06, 4.16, 3.9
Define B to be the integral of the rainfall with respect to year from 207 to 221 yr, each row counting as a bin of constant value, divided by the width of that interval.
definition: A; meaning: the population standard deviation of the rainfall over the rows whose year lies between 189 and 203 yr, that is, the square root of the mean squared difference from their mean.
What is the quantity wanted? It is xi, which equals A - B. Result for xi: -3.62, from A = 0.089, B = 3.71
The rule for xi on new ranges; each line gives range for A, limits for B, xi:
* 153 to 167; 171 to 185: -3.86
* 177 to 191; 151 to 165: -4.12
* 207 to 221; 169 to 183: -3.88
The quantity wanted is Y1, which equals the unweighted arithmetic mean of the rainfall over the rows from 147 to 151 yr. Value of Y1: 4.2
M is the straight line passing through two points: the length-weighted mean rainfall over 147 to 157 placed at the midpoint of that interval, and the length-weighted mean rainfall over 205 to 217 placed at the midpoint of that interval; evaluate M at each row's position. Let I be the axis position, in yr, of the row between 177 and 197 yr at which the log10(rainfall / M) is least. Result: 182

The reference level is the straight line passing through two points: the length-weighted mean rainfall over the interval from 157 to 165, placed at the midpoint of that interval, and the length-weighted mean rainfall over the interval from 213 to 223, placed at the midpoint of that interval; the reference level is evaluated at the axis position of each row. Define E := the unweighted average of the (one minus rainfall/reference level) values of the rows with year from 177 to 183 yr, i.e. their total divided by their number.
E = 0.028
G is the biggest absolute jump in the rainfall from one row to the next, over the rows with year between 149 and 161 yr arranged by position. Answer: 0.13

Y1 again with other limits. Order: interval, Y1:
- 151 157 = 4.2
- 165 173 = 4.1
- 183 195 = 3.9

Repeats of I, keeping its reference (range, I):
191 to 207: 200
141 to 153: 150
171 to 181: 176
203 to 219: 208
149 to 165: 150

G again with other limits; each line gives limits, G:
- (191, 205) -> 0.15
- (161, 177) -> 0.19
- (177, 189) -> 0.12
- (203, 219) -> 0.22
